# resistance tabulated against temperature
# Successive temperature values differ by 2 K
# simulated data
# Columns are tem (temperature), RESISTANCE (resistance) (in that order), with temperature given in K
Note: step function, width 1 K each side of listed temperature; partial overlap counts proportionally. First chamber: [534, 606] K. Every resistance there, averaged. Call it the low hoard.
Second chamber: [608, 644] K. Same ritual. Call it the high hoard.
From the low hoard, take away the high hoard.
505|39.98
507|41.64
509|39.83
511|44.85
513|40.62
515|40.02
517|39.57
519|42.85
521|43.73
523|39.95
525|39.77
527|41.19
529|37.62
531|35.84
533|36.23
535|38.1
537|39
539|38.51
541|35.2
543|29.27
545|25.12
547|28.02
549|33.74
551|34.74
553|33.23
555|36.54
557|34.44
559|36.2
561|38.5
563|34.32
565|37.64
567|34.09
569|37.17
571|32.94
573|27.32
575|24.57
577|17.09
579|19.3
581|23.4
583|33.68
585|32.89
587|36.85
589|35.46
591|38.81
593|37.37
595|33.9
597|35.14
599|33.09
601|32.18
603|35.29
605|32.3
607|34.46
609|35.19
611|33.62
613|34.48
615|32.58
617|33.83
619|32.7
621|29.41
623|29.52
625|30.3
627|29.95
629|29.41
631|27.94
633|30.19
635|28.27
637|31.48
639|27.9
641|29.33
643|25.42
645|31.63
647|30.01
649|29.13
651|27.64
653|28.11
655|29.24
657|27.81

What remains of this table 2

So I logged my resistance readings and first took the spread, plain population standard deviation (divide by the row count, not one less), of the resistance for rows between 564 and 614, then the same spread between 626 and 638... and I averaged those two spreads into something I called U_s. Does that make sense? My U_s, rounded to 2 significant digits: 3.4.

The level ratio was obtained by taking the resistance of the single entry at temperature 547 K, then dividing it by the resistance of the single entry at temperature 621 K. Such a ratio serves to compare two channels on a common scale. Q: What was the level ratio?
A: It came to 0.95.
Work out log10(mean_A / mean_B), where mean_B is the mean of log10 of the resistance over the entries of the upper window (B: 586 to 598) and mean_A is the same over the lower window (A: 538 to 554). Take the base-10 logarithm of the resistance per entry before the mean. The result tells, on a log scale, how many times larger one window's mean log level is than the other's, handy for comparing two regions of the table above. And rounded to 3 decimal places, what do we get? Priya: -0.015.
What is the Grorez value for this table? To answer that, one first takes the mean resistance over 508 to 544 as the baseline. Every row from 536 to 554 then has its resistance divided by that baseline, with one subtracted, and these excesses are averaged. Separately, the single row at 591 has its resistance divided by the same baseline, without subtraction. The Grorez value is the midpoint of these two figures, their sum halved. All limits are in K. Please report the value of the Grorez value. 0.42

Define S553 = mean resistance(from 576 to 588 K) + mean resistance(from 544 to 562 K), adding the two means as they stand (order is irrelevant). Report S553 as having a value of 61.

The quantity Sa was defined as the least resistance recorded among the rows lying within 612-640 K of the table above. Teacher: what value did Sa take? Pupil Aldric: 27.9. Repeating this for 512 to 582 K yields 17.09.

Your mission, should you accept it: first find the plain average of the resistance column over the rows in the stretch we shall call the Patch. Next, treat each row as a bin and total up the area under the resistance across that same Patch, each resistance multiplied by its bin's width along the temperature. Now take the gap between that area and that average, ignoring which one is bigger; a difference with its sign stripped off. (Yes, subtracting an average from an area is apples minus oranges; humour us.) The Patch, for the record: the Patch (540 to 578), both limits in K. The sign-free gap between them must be 1188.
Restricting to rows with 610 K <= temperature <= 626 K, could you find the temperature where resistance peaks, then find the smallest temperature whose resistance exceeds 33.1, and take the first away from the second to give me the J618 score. -2 K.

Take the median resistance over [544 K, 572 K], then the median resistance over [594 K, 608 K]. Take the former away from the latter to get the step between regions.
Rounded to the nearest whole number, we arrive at 0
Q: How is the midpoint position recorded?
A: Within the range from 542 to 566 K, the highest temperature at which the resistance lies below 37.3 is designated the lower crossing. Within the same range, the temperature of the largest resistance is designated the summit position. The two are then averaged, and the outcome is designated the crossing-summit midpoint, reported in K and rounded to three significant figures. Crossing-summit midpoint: 562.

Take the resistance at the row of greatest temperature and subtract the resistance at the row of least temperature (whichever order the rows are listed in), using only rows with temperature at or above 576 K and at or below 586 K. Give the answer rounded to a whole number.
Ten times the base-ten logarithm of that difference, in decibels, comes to 12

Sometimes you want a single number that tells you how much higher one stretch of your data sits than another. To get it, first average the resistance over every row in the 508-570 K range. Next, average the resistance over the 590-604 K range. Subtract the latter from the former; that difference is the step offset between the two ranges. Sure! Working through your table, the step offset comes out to 1.9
